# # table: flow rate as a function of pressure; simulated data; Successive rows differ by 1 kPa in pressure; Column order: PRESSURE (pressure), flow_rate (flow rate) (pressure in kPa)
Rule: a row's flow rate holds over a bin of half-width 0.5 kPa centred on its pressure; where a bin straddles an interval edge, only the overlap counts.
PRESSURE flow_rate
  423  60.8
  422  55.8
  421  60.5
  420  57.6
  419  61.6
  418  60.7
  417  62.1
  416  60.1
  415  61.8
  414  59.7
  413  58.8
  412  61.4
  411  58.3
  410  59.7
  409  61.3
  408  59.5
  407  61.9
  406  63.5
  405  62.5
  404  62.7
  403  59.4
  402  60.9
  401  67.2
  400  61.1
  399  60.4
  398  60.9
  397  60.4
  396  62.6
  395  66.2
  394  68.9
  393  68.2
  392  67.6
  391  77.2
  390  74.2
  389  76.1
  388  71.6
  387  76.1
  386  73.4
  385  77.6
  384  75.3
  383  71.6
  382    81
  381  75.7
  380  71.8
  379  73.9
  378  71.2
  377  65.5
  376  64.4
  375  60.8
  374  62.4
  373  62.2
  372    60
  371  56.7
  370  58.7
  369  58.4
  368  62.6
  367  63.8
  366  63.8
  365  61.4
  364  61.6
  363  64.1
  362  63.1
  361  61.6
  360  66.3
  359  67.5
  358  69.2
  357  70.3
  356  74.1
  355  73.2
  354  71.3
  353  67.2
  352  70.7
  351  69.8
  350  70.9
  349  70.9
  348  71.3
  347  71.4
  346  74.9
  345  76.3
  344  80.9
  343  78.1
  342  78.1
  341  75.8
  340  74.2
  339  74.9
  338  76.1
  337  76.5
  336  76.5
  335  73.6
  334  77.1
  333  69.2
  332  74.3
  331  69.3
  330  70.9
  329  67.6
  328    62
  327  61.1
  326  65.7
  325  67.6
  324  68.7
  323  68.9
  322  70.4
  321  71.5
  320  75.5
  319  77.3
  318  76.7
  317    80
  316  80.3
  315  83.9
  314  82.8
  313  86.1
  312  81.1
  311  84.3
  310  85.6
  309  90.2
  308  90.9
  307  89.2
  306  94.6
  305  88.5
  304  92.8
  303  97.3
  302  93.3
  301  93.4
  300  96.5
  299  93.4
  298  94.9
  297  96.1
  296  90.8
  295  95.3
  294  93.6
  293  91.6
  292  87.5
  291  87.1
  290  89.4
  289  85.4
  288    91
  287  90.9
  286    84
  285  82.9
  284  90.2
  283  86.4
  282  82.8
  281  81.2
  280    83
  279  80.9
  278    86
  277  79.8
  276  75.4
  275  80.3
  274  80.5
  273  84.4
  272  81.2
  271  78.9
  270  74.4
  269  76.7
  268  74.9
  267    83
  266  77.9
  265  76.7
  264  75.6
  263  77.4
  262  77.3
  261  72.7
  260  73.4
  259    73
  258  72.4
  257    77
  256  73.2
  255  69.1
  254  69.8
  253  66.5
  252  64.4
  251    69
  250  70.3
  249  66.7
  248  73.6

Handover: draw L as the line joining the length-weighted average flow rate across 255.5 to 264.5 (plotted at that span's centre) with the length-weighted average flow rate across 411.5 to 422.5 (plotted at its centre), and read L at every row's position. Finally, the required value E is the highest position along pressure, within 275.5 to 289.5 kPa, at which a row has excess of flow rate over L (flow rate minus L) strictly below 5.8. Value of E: 276 kPa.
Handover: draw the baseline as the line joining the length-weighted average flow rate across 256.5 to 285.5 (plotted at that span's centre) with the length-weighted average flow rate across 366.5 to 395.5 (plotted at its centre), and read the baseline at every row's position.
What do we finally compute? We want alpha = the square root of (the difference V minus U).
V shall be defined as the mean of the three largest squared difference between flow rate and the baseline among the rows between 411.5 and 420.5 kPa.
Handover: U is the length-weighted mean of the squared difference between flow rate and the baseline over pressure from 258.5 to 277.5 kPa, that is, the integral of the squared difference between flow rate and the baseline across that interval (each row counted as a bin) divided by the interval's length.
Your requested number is 5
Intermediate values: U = 17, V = 46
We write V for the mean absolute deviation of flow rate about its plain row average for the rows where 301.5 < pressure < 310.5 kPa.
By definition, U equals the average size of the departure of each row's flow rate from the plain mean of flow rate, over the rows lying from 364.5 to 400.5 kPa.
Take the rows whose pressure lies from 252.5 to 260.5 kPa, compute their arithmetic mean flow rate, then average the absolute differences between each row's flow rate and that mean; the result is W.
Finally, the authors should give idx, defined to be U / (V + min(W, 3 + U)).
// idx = 1.13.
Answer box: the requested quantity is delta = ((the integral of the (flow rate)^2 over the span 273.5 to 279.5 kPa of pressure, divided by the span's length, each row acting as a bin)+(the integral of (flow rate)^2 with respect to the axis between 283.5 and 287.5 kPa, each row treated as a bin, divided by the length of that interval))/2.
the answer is 7034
